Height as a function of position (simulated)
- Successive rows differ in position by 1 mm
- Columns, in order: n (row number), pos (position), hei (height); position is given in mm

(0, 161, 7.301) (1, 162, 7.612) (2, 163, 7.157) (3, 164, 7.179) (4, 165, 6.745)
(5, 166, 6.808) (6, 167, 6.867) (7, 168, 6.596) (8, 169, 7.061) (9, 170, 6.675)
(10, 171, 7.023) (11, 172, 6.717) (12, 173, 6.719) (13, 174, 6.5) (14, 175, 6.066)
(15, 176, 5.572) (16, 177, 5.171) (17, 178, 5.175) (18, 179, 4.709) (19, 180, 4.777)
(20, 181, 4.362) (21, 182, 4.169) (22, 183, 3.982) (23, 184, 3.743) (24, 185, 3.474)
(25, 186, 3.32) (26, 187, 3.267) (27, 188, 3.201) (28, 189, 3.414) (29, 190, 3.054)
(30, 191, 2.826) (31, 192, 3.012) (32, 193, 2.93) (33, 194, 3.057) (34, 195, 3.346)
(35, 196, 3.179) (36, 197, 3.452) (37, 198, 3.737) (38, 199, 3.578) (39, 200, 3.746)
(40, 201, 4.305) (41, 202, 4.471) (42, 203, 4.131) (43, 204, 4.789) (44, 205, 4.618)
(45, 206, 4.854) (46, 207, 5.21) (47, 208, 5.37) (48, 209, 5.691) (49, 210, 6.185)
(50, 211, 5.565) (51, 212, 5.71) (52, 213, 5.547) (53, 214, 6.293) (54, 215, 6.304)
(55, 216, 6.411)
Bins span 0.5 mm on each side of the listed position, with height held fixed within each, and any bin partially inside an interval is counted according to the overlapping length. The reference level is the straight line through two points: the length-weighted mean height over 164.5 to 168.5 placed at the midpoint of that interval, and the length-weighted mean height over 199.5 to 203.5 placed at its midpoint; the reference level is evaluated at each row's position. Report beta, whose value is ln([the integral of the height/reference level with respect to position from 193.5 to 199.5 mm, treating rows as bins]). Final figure 1.5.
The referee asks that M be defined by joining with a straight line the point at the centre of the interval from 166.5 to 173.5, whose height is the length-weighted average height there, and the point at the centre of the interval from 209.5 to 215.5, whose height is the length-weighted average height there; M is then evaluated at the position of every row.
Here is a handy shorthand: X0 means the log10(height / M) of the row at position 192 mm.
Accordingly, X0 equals -0.32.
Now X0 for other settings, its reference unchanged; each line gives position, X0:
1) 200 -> -0.22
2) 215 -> 0.03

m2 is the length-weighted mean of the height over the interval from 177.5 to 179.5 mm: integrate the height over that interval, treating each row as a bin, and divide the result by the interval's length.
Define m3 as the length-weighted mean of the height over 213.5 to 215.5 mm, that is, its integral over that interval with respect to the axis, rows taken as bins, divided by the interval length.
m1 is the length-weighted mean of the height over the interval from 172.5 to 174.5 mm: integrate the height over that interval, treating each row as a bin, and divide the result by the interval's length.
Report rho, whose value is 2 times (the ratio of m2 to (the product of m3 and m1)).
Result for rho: 0.24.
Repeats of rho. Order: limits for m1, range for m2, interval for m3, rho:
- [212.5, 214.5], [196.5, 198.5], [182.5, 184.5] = 0.31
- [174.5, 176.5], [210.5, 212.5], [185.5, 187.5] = 0.59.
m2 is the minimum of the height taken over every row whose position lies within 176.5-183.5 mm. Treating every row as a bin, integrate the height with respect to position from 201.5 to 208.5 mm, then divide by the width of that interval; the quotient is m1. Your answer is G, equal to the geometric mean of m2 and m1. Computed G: 4.36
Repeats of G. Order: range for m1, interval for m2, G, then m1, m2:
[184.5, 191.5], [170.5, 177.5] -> 4.08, 3.2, 5.171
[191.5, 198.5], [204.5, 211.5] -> 3.87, 3.2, 4.618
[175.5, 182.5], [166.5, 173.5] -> 5.65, 4.8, 6.596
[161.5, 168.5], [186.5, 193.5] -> 4.45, 7.0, 2.826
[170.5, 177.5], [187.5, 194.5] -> 4.20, 6.3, 2.826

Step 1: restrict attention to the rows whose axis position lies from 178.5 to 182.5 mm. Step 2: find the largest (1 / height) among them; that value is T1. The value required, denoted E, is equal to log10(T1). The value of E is -0.62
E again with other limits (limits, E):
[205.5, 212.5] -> -0.69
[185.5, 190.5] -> -0.48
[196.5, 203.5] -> -0.54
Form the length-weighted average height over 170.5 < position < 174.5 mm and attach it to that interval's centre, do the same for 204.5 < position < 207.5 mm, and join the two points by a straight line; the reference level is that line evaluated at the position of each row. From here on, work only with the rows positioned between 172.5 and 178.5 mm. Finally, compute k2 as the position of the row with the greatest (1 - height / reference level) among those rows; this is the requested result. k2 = 177 mm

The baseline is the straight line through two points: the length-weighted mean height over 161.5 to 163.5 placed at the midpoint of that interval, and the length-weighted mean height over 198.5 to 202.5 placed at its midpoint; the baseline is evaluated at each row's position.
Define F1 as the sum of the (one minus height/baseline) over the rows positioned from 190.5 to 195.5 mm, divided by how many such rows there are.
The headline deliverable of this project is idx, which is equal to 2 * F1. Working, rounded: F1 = 0.4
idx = 0.70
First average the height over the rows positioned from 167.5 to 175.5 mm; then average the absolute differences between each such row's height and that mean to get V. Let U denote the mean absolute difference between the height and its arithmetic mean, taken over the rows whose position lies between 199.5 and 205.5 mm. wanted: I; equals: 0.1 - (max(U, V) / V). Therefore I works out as -1.2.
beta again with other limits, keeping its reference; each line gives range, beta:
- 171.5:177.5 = 1.8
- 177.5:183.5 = 1.6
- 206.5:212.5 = 2.2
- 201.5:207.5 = 2.0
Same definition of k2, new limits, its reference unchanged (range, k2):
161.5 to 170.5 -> 165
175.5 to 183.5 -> 183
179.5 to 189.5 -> 188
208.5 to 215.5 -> 209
